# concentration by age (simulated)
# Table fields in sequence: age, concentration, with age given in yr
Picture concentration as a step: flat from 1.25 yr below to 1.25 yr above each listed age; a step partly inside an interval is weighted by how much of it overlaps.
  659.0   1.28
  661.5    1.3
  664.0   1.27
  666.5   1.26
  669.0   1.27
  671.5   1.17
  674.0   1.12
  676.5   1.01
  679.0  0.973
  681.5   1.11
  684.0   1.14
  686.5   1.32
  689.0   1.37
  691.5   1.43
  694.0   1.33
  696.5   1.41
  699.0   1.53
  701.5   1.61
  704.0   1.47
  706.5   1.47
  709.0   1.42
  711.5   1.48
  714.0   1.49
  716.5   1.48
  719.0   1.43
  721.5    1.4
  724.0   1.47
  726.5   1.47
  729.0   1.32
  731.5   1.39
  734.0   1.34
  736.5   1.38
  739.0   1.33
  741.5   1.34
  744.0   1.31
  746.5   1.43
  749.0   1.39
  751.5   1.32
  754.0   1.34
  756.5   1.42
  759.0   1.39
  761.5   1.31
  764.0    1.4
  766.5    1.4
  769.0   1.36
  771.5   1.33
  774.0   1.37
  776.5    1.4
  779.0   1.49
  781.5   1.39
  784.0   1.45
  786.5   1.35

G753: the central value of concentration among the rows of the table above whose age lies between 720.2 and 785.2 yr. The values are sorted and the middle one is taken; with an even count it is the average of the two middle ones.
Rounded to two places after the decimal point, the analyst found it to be 1.39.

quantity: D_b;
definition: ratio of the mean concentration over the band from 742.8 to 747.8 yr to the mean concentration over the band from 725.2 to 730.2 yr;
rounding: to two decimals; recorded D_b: 0.98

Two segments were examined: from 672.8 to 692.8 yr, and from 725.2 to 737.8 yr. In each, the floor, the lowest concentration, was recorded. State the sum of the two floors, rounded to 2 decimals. 2.29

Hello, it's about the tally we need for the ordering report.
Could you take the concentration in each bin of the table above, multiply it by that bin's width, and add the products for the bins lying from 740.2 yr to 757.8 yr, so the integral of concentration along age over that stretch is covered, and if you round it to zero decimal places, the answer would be 24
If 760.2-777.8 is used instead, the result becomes 24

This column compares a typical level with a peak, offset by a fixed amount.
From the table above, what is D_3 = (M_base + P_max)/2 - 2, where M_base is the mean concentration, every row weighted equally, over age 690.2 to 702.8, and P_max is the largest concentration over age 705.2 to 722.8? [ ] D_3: -0.52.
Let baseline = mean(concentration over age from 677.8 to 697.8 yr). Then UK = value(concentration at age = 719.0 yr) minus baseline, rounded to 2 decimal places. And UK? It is 0.17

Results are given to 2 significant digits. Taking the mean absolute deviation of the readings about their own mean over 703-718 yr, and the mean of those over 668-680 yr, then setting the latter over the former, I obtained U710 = 69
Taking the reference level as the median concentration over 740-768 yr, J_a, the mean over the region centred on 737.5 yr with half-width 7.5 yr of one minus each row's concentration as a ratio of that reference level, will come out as 0.030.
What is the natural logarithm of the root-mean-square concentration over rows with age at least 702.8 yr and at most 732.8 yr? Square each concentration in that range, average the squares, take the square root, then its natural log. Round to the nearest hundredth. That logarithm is 0.37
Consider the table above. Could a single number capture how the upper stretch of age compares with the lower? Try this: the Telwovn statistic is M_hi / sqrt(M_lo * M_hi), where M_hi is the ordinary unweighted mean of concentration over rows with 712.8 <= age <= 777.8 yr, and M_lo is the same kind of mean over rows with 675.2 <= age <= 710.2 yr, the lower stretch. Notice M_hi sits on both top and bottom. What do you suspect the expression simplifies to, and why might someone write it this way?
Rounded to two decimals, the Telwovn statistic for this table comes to 1.02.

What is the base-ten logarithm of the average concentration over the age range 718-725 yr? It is 0.156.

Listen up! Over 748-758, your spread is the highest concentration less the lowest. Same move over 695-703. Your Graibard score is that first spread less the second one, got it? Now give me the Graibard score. -0.10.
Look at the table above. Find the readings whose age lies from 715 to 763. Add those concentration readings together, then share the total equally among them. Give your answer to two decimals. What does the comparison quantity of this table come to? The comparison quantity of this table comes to 1.38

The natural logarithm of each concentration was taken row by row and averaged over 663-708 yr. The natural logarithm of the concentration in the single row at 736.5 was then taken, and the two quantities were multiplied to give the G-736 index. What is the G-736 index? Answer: 0.080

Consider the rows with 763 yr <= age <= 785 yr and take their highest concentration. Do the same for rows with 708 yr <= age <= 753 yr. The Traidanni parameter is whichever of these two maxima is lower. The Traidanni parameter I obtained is 1.49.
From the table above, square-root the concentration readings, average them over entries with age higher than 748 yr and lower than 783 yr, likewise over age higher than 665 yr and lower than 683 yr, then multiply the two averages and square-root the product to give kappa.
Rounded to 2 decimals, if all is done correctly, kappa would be 1.12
